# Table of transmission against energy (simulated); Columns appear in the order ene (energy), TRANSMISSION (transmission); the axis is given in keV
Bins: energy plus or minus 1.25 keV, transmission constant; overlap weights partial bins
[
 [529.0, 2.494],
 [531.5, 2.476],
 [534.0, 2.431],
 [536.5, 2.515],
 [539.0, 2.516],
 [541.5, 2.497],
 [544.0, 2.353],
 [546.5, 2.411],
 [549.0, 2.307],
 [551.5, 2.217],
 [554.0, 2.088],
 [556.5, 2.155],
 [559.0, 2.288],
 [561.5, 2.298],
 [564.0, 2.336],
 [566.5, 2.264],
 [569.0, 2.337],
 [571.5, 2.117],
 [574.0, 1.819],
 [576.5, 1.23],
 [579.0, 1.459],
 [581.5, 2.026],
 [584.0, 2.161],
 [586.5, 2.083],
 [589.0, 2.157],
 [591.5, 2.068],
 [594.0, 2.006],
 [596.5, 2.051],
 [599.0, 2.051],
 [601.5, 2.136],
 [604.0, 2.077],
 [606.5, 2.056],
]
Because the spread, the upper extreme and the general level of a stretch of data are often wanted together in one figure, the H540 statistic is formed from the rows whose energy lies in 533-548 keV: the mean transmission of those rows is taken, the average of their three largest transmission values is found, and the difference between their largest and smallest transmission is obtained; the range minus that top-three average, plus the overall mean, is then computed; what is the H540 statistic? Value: 0.11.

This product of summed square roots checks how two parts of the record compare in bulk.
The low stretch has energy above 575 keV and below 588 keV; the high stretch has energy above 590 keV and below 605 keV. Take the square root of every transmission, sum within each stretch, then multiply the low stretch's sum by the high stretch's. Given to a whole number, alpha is 57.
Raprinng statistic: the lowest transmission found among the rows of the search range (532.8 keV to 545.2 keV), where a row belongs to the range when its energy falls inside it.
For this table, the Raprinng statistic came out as 2.353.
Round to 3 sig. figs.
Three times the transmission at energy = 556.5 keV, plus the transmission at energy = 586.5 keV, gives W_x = 8.55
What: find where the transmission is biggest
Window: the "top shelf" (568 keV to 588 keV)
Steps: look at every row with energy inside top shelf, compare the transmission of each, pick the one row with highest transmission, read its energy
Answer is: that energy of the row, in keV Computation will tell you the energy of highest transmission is 569.0 keV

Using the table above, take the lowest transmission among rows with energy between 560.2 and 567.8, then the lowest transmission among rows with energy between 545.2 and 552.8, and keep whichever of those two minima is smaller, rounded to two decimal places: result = 2.22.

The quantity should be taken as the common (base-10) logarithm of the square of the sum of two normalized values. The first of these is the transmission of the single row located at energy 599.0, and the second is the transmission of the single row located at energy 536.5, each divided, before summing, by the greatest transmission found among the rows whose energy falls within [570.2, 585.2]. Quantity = 0.650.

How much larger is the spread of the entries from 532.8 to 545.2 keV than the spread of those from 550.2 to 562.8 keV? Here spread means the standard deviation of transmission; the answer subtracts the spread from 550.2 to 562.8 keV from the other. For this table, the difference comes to -0.02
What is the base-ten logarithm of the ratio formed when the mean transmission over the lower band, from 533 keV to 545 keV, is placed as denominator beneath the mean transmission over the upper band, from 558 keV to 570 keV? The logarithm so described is -0.029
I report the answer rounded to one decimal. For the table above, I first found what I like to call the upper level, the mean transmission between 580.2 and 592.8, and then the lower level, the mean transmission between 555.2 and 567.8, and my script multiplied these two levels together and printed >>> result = 4.8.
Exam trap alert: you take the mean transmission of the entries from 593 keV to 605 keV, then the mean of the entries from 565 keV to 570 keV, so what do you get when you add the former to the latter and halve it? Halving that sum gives 2.18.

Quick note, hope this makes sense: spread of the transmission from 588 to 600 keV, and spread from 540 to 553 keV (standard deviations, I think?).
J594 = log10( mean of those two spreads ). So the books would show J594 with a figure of -1.1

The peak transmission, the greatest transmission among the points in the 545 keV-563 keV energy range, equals 2.411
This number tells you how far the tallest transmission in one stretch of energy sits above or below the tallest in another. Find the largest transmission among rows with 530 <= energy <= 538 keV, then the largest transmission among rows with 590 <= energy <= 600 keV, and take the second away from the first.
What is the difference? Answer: 0.45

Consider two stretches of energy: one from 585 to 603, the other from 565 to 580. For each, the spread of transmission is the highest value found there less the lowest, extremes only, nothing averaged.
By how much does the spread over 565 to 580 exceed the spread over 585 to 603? 1.0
